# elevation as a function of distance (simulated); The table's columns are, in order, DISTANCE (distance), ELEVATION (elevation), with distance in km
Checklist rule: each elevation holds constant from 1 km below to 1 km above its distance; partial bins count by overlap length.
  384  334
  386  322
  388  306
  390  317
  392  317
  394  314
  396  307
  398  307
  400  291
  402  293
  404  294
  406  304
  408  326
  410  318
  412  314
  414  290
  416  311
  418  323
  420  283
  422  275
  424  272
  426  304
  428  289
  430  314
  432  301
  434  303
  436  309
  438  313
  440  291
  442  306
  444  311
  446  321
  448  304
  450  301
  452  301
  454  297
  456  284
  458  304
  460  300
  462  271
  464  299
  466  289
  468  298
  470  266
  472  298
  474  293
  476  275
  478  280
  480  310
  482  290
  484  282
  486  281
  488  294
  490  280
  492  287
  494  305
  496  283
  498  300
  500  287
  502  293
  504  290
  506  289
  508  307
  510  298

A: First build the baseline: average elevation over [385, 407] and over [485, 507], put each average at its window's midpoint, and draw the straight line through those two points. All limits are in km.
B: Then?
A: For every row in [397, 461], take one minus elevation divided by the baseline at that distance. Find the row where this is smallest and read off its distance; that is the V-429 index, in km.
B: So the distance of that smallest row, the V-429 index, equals 446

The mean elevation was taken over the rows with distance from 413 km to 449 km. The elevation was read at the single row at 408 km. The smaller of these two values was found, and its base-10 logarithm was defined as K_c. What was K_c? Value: 2.48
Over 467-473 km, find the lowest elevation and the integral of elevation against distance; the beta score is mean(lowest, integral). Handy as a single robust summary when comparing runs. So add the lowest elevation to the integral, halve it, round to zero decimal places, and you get 995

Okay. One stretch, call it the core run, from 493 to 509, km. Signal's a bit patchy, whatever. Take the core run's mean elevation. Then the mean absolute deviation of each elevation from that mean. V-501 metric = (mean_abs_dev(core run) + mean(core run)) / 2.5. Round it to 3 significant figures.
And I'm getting 121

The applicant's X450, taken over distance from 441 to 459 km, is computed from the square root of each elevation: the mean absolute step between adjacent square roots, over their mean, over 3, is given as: 0.0050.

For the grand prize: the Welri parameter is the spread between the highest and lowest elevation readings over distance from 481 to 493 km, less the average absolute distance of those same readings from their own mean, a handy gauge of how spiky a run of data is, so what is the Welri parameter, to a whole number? 9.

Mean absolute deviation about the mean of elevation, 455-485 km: 10.4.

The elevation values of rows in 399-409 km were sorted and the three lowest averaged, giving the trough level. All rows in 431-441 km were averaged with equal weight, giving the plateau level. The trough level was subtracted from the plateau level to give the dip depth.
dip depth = 11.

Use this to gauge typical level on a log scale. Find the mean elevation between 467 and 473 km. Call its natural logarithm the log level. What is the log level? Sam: 5.66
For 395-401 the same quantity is 5.71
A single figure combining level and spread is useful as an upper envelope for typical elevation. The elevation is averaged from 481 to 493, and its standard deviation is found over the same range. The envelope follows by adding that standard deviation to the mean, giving 291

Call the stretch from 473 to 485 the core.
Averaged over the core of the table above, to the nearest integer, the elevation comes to 288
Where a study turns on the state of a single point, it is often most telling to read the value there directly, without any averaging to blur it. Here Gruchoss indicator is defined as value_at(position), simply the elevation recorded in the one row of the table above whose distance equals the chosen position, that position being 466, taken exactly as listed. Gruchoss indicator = 289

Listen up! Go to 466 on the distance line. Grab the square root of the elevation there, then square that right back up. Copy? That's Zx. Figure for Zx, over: 289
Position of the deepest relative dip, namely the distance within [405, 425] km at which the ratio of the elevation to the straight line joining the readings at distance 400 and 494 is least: 424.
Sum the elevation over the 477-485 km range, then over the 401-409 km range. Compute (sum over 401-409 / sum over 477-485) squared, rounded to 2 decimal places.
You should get 1.10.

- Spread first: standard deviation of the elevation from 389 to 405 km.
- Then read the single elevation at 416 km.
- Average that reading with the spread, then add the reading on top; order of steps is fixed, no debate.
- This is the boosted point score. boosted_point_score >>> 472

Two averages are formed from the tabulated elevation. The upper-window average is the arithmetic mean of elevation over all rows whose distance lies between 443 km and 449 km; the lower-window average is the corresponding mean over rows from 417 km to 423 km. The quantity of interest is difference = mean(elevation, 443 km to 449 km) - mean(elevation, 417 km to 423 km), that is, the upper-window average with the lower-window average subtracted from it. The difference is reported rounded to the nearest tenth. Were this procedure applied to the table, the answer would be 18.3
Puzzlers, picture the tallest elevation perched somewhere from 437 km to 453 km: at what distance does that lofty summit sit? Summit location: 446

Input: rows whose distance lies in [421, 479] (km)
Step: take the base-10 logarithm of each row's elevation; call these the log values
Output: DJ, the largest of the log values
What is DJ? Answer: 2.51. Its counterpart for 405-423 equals 2.51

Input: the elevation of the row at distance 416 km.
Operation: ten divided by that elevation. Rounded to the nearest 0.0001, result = 0.0322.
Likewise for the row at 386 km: 0.0311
